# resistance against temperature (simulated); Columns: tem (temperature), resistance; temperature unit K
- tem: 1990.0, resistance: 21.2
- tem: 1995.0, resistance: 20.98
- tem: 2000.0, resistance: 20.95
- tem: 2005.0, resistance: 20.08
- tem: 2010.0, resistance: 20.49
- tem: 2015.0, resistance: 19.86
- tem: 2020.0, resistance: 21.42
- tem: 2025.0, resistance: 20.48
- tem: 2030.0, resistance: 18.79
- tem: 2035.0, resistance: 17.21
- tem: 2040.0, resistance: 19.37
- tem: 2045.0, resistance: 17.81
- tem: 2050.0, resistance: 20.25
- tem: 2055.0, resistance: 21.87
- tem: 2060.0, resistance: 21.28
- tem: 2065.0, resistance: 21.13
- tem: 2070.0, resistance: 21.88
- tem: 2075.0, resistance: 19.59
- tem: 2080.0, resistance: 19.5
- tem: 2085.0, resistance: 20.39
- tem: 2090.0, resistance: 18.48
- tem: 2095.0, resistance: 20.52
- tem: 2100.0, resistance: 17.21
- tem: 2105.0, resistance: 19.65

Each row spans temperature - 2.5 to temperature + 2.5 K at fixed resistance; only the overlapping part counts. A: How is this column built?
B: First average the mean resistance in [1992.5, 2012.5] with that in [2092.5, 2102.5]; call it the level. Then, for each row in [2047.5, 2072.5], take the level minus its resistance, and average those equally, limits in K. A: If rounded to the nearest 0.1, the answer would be -1.5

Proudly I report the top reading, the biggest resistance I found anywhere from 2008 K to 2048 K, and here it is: 21.42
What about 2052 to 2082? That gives 21.88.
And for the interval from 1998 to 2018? 20.95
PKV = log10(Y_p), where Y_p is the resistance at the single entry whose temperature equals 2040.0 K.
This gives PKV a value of 1.287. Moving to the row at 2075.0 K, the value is 1.292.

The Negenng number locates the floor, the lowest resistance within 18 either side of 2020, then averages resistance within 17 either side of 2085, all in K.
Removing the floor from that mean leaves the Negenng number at 2.4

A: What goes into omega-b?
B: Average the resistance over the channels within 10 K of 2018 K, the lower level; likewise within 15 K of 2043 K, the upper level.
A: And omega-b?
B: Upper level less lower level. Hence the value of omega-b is -1.3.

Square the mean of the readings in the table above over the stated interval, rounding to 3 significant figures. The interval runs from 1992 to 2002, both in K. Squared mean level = 440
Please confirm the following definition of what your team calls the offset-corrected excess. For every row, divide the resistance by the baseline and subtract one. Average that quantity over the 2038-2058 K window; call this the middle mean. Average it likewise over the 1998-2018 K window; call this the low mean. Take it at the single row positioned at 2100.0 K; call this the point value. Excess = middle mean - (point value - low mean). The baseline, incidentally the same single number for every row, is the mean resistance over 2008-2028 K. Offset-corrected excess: 0.12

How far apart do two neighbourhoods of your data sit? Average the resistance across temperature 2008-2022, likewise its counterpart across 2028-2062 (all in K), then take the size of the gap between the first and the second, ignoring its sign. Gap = 1.1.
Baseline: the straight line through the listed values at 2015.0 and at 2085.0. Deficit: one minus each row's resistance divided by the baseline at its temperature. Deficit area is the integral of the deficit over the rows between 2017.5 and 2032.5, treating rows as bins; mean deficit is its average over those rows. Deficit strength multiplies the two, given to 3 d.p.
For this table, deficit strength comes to 0.003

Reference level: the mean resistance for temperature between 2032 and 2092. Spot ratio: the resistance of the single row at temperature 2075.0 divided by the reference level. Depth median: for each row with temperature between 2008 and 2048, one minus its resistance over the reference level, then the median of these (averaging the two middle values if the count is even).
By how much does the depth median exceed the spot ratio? -0.97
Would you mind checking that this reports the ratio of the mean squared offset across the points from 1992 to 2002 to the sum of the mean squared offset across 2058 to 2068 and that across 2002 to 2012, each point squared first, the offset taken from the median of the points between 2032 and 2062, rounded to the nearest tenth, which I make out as 0.6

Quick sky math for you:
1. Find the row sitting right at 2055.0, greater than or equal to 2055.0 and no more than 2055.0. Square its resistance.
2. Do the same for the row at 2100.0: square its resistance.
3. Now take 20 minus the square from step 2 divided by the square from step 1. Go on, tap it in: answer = 19.4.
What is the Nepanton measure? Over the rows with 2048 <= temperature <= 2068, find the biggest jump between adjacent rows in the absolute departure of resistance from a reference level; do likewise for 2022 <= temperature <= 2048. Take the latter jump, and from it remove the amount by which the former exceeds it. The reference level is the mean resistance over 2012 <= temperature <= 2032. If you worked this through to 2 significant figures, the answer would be 2.7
